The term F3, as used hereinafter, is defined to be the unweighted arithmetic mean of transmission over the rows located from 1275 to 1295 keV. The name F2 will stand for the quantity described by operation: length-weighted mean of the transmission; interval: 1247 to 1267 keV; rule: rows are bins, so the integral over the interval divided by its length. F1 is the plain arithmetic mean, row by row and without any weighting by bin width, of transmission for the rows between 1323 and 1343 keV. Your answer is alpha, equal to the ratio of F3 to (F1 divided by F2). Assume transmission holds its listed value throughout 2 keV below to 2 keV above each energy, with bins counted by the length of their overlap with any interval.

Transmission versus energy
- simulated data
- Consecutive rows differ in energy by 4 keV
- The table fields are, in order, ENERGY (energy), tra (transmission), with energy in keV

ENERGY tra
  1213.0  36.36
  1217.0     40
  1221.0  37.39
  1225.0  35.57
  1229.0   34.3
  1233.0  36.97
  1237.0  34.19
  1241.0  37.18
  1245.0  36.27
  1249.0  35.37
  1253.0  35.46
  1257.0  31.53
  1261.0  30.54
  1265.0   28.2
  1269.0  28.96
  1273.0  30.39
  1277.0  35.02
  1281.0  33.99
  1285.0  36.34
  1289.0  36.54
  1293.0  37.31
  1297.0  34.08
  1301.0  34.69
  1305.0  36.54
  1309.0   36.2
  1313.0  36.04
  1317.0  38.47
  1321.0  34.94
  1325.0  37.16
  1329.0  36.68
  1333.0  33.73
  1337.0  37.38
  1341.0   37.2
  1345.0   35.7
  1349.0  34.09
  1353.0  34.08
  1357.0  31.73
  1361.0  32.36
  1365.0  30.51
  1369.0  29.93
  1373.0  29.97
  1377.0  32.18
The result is 32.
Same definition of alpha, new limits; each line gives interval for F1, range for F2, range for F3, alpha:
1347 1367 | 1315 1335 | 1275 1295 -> 40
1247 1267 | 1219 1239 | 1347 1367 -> 36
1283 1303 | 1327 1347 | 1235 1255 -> 36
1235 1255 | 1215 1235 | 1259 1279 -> 32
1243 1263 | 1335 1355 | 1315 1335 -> 38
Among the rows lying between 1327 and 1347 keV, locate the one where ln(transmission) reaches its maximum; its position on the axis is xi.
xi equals 1337.0 keV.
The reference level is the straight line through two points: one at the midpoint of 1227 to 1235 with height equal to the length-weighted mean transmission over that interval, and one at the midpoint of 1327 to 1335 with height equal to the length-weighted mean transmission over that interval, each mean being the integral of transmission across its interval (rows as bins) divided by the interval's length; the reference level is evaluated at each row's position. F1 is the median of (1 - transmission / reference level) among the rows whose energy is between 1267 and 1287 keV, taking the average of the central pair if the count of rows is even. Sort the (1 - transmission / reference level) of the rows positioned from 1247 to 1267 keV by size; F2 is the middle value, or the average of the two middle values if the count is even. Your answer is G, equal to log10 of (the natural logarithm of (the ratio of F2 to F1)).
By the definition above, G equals 0.0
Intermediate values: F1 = 0.04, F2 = 0.11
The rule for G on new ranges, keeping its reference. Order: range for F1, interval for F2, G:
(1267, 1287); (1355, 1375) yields 0.1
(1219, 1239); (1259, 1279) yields 0.6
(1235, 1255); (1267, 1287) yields 0.5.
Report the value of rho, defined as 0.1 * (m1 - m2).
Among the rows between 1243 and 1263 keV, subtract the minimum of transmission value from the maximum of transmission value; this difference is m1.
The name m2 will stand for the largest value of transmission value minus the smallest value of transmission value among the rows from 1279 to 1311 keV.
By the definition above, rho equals 0.24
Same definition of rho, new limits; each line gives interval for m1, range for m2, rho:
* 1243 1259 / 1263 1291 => -0.36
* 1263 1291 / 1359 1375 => 0.59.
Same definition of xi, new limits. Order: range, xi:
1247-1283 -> 1253.0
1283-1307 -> 1293.0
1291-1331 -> 1317.0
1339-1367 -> 1341.0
